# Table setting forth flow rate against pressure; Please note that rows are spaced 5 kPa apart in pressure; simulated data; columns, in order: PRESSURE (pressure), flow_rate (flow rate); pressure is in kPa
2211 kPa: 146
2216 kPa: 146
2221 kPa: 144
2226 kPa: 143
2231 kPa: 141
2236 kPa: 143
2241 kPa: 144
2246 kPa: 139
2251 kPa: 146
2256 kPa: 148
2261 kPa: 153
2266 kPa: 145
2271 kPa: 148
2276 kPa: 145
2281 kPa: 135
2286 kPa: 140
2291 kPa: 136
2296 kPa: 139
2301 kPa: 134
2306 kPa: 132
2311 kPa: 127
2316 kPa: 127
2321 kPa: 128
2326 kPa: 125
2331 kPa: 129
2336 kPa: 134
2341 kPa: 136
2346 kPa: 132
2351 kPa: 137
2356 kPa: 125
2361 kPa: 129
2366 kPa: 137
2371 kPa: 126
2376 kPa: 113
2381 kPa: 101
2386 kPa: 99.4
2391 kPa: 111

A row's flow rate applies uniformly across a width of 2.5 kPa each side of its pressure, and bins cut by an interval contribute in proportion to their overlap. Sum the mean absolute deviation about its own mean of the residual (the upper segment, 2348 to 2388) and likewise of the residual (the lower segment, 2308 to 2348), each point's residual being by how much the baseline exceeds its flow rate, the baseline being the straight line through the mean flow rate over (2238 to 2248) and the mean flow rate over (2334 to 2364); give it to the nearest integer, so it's 16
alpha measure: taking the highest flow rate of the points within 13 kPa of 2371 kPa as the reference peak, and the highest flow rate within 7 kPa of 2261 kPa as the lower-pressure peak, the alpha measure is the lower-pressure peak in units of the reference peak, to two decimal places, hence 1.12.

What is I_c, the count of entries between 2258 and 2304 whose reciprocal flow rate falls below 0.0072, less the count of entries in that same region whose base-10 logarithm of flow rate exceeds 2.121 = -3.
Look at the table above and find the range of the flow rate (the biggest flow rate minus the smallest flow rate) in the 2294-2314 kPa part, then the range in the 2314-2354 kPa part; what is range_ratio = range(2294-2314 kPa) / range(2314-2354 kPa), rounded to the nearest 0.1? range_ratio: 1.0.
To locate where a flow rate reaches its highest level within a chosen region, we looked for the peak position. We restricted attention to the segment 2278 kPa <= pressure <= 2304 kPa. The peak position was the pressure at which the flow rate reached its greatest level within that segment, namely 2286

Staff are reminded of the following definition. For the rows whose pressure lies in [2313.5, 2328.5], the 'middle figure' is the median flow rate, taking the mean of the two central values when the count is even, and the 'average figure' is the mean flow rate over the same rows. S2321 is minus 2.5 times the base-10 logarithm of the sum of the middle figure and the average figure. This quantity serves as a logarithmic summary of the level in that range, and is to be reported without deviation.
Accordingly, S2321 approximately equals -6.01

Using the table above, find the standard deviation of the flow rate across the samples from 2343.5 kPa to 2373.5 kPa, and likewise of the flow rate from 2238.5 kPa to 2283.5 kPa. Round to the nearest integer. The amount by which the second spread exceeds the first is 0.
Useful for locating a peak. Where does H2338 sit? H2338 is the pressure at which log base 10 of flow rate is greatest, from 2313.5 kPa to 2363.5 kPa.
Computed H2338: 2351 kPa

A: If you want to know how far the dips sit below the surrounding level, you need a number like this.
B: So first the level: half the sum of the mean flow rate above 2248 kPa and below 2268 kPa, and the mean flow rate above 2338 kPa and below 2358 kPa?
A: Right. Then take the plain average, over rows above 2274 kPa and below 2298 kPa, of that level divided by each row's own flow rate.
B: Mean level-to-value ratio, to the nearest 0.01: 1.01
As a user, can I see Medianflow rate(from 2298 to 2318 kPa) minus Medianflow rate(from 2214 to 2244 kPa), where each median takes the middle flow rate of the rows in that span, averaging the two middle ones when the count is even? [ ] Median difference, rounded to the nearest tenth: -14.0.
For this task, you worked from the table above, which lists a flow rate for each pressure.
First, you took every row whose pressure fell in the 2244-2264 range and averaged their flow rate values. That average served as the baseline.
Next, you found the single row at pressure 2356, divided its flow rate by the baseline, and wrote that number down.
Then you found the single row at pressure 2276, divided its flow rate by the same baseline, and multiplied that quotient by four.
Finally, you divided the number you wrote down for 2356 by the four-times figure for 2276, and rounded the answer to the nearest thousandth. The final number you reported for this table 0.216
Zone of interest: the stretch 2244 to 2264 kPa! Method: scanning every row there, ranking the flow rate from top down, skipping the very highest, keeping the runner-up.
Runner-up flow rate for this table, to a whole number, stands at 148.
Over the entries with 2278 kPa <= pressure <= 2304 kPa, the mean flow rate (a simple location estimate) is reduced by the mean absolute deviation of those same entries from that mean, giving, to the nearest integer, 135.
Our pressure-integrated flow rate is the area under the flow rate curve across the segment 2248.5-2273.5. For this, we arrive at 3700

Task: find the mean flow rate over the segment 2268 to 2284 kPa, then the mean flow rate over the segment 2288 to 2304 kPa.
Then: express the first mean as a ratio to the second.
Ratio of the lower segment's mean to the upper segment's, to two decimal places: 1.05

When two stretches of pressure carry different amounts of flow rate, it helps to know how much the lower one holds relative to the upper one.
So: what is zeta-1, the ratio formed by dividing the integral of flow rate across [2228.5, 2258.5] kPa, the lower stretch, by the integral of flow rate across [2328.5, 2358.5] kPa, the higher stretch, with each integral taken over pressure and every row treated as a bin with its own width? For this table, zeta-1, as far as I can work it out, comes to 1.09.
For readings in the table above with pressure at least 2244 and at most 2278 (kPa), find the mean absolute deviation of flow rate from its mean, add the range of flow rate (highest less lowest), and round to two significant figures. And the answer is 17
